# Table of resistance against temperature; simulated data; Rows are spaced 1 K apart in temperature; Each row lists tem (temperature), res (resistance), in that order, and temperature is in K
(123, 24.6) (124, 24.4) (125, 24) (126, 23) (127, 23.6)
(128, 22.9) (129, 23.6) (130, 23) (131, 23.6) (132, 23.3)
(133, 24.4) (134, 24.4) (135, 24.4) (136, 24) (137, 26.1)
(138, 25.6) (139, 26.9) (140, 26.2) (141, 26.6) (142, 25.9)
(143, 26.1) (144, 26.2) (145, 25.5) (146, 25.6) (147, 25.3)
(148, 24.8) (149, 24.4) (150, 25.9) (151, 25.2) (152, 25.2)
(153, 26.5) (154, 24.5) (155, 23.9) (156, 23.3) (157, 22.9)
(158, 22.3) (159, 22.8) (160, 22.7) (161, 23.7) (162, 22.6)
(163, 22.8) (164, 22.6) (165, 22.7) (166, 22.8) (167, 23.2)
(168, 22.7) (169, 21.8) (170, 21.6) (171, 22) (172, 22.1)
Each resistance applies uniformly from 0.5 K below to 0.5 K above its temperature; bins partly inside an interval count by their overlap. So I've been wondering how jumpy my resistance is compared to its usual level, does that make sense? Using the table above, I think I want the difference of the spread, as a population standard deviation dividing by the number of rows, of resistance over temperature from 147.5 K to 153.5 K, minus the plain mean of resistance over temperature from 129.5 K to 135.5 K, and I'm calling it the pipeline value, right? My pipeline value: -23.2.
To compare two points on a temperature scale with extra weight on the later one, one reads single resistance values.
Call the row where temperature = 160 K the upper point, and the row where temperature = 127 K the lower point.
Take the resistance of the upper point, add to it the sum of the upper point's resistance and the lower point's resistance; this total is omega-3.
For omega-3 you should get 69.0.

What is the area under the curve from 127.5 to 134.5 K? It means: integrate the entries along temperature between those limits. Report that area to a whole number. 165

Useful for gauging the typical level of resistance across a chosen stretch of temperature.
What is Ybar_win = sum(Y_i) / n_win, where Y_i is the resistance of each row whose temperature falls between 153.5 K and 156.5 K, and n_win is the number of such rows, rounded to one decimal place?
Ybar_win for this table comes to 23.9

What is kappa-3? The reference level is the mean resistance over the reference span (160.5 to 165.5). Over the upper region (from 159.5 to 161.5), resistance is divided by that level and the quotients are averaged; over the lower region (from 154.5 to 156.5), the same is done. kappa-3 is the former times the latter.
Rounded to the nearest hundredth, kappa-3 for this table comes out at 1.05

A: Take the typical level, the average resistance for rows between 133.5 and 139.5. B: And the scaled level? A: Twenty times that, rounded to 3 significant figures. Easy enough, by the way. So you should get 505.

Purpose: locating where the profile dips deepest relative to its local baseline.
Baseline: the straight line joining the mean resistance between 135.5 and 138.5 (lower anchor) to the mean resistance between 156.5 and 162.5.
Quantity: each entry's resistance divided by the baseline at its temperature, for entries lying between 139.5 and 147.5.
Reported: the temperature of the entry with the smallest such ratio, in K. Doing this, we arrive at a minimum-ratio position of 145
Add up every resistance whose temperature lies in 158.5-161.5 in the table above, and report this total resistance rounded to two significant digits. 69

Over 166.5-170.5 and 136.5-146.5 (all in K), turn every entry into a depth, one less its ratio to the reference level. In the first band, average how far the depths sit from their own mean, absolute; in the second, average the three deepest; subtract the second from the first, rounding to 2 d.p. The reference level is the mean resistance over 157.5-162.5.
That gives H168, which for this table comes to 0.15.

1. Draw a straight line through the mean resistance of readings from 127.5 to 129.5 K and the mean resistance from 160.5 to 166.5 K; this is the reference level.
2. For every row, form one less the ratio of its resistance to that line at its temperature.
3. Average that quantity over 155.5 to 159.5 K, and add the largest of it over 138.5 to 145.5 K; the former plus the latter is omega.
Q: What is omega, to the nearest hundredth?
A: -0.10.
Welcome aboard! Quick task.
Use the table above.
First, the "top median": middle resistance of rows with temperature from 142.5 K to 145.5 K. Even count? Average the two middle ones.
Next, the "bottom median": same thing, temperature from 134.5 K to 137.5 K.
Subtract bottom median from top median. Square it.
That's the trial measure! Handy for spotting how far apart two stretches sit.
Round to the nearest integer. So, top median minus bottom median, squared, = 3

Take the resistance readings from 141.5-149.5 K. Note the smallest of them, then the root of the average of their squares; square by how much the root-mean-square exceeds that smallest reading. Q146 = 1.2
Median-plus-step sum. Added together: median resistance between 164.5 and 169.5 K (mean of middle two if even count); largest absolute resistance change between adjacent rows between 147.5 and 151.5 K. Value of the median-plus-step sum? 24.2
